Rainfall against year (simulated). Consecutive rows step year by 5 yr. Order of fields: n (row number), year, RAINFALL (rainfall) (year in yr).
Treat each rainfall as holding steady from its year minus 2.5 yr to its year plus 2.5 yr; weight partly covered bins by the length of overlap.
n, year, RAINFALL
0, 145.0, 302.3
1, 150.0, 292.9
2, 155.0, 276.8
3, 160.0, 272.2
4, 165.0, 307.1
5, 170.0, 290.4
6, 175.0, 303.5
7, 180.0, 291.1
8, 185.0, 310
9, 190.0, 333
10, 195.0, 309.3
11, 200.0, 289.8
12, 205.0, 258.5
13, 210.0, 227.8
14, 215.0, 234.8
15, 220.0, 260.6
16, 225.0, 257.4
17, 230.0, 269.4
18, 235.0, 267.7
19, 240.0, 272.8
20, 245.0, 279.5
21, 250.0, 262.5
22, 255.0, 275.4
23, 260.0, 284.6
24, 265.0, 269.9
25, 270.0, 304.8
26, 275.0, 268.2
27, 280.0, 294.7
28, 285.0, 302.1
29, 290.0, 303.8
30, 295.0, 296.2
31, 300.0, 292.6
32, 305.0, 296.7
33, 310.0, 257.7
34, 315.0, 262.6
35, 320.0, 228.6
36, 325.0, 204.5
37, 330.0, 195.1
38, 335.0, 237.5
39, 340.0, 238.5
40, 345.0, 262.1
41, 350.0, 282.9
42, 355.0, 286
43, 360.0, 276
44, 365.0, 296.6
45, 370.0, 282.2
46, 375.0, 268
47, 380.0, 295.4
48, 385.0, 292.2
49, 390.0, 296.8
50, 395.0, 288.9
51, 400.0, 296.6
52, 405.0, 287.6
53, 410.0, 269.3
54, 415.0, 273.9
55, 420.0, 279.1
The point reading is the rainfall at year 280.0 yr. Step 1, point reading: 294.7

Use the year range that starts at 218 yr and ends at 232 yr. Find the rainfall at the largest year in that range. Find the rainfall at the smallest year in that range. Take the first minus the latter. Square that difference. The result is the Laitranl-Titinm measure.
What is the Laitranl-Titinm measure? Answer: 77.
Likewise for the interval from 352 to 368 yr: 112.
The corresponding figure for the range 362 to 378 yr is 818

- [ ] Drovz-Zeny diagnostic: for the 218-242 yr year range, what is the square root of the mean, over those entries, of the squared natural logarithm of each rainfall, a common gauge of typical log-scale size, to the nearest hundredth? 5.58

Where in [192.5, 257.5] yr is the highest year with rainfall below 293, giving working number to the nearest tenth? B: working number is 255.0 yr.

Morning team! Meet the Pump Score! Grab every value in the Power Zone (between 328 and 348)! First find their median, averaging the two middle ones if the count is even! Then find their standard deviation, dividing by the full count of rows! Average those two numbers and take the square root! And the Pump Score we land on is 11.4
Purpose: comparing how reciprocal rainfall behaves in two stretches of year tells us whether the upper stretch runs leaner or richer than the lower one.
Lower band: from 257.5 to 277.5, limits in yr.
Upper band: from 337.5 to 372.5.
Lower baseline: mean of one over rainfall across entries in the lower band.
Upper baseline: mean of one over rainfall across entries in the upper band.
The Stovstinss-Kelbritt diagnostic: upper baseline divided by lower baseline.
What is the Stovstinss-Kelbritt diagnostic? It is 1.027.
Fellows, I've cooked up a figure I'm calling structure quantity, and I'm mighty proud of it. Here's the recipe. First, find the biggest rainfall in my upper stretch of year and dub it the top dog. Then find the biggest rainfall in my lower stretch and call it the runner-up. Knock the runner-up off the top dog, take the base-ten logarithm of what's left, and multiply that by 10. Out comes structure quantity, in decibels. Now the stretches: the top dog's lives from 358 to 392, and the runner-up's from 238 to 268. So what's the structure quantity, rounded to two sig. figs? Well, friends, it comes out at 11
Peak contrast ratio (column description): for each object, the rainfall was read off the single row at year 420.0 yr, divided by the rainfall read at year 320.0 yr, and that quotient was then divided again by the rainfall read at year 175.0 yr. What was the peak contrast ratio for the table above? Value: 0.0040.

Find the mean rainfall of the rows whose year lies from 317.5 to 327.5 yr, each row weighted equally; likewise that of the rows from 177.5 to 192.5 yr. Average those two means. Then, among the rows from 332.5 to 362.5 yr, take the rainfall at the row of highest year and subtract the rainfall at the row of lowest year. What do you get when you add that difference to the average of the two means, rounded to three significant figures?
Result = 302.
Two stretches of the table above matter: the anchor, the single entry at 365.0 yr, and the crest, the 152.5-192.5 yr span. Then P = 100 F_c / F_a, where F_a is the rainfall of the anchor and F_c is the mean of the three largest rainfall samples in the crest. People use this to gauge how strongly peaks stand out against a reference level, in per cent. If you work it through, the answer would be 107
